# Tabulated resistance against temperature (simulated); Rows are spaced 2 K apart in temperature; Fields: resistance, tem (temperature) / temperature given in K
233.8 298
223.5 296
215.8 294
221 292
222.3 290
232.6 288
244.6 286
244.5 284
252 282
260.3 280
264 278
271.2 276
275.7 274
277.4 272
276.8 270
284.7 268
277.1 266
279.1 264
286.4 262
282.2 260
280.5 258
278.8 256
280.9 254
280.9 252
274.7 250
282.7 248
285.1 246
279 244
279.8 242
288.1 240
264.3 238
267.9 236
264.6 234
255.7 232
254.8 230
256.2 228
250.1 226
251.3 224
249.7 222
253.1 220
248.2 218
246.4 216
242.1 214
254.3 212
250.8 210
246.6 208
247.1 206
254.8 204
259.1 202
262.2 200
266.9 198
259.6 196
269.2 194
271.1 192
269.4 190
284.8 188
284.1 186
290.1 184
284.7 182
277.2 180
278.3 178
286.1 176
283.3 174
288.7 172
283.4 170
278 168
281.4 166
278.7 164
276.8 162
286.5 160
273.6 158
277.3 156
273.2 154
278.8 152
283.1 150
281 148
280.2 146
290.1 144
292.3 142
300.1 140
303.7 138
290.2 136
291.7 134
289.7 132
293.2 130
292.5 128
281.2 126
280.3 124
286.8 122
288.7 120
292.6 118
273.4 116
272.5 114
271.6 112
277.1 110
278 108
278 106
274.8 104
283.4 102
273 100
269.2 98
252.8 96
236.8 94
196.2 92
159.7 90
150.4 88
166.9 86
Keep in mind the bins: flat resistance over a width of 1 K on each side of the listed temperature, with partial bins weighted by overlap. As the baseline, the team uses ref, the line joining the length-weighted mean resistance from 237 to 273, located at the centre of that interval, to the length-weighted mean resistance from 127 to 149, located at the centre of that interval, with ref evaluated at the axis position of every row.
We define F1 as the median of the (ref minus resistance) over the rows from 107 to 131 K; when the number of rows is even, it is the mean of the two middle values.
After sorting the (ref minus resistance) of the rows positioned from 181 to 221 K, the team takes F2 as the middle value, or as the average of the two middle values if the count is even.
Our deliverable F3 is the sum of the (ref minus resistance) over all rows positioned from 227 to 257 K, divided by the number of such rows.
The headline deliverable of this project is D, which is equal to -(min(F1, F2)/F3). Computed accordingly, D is -1.4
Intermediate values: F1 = 12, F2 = 26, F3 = 8.3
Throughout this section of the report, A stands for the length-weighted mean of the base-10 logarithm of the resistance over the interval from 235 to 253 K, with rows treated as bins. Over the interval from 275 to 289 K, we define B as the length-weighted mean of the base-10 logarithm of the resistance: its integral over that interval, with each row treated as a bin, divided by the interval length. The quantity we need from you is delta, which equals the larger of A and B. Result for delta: 2.44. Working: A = 2.44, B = 2.40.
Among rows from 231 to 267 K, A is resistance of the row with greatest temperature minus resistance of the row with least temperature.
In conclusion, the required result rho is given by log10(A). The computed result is 1.33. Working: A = 21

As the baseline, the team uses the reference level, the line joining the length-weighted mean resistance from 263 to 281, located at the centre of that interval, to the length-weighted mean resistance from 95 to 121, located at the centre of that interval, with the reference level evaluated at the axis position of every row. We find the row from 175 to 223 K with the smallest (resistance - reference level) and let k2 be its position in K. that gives 214 K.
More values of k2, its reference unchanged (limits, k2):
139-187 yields 154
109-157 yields 112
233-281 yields 280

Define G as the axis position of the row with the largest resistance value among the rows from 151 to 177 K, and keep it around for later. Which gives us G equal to 172 K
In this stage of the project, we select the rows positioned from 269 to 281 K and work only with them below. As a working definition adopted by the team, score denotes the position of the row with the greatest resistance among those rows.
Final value 272 K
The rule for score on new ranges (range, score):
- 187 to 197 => 188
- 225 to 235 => 234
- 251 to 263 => 262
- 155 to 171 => 160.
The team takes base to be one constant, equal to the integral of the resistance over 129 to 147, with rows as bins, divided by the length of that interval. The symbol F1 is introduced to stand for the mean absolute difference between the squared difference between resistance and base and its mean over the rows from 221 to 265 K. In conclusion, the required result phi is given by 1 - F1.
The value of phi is -554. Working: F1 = 555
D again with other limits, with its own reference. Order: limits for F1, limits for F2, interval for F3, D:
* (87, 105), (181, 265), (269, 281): -2.4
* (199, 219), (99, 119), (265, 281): -3.9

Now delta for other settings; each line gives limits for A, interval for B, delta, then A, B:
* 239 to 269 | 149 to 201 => 2.45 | 2.45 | 2.44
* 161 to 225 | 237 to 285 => 2.44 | 2.43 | 2.44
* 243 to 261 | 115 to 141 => 2.46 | 2.45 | 2.46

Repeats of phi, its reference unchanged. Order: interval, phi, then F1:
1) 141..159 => -102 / 103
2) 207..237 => -377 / 378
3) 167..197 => -215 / 216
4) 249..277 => -82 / 83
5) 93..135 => -388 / 389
